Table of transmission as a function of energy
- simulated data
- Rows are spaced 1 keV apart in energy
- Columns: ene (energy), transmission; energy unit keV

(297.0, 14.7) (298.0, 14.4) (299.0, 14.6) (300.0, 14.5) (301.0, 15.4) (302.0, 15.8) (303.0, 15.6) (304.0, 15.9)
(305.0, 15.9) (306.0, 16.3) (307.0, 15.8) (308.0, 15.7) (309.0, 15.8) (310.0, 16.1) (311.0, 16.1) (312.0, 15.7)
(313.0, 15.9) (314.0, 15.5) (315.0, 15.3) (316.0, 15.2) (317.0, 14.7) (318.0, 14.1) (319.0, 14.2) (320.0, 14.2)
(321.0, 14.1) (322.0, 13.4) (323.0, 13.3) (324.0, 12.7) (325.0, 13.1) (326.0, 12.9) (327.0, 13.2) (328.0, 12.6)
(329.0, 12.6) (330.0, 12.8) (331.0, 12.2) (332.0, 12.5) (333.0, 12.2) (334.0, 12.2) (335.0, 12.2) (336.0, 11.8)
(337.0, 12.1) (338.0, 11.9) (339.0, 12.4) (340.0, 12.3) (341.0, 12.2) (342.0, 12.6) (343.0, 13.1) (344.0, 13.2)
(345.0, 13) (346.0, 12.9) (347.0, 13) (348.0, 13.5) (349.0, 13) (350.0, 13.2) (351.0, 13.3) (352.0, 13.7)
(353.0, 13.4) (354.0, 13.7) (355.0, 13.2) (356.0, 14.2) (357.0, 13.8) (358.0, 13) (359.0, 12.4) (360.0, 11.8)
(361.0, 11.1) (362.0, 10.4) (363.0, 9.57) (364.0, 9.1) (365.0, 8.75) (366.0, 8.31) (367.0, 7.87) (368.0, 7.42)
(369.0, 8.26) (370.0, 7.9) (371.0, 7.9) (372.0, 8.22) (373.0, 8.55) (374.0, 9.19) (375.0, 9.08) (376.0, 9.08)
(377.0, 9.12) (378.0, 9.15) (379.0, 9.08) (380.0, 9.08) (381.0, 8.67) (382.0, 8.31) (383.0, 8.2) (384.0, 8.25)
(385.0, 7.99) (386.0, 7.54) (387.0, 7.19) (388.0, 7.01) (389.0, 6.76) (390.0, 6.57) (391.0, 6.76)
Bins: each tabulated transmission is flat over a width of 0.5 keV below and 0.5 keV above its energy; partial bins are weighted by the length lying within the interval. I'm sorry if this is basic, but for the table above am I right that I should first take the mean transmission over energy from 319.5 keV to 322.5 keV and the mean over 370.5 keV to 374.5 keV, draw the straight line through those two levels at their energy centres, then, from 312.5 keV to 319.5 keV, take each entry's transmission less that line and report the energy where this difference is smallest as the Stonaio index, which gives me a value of 318.0 keV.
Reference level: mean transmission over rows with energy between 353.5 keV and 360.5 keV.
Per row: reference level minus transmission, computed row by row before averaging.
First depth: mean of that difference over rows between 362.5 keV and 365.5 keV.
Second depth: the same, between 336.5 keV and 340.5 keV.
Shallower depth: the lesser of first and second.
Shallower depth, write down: 1.0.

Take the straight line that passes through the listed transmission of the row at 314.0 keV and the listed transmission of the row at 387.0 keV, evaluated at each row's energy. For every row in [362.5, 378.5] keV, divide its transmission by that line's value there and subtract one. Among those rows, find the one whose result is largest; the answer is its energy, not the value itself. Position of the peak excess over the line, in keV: 378.0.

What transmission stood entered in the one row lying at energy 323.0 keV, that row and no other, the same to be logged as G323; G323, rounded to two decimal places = 13.30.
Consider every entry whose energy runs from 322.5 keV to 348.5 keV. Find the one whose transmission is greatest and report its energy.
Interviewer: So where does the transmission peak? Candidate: 348.0 keV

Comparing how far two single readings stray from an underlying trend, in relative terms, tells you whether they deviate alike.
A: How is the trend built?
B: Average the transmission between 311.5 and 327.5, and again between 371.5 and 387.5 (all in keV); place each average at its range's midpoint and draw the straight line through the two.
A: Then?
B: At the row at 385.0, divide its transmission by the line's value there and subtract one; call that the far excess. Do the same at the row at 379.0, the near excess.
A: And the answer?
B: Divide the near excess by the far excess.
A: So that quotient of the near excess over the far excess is -13.6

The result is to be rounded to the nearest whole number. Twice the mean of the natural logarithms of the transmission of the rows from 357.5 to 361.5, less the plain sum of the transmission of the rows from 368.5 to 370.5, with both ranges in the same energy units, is -11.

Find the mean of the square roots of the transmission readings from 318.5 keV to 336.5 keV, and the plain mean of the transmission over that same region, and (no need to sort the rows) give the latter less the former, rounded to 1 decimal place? 9.3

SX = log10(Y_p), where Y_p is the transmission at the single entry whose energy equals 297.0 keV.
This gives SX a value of 1.17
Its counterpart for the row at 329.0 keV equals 1.10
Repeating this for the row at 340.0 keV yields 1.09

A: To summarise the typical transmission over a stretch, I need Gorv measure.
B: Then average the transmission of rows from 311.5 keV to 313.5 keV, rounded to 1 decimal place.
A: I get 15.8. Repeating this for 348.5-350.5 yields 13.1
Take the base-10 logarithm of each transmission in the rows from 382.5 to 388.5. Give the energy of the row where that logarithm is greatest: 384.0 keV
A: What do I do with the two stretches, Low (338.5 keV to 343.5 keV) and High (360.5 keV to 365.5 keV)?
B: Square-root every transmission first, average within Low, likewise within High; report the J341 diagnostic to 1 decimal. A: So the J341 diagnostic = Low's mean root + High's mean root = 6.7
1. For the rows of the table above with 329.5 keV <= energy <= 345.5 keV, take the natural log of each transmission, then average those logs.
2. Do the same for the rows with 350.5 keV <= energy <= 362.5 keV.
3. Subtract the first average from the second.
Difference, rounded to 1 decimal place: 0.0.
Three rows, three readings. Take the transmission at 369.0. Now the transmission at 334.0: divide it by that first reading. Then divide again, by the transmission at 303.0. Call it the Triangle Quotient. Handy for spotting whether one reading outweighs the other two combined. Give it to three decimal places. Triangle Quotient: 0.095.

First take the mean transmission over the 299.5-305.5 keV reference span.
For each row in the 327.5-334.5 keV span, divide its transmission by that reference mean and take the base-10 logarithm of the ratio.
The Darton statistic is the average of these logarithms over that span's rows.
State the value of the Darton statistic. -0.10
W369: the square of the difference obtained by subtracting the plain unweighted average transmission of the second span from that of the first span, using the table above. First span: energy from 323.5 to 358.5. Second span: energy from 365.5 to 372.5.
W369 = 24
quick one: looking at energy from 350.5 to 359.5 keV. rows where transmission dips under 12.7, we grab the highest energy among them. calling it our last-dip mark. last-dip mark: 359.0 keV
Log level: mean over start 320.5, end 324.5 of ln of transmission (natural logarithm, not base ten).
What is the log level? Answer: 2.59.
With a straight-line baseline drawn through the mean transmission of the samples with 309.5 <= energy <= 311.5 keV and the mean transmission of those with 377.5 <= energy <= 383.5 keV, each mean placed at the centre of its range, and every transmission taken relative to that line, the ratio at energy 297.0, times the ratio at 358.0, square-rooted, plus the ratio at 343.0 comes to 2.02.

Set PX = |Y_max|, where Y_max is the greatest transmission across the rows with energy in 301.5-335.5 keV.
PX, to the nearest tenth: 16.3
